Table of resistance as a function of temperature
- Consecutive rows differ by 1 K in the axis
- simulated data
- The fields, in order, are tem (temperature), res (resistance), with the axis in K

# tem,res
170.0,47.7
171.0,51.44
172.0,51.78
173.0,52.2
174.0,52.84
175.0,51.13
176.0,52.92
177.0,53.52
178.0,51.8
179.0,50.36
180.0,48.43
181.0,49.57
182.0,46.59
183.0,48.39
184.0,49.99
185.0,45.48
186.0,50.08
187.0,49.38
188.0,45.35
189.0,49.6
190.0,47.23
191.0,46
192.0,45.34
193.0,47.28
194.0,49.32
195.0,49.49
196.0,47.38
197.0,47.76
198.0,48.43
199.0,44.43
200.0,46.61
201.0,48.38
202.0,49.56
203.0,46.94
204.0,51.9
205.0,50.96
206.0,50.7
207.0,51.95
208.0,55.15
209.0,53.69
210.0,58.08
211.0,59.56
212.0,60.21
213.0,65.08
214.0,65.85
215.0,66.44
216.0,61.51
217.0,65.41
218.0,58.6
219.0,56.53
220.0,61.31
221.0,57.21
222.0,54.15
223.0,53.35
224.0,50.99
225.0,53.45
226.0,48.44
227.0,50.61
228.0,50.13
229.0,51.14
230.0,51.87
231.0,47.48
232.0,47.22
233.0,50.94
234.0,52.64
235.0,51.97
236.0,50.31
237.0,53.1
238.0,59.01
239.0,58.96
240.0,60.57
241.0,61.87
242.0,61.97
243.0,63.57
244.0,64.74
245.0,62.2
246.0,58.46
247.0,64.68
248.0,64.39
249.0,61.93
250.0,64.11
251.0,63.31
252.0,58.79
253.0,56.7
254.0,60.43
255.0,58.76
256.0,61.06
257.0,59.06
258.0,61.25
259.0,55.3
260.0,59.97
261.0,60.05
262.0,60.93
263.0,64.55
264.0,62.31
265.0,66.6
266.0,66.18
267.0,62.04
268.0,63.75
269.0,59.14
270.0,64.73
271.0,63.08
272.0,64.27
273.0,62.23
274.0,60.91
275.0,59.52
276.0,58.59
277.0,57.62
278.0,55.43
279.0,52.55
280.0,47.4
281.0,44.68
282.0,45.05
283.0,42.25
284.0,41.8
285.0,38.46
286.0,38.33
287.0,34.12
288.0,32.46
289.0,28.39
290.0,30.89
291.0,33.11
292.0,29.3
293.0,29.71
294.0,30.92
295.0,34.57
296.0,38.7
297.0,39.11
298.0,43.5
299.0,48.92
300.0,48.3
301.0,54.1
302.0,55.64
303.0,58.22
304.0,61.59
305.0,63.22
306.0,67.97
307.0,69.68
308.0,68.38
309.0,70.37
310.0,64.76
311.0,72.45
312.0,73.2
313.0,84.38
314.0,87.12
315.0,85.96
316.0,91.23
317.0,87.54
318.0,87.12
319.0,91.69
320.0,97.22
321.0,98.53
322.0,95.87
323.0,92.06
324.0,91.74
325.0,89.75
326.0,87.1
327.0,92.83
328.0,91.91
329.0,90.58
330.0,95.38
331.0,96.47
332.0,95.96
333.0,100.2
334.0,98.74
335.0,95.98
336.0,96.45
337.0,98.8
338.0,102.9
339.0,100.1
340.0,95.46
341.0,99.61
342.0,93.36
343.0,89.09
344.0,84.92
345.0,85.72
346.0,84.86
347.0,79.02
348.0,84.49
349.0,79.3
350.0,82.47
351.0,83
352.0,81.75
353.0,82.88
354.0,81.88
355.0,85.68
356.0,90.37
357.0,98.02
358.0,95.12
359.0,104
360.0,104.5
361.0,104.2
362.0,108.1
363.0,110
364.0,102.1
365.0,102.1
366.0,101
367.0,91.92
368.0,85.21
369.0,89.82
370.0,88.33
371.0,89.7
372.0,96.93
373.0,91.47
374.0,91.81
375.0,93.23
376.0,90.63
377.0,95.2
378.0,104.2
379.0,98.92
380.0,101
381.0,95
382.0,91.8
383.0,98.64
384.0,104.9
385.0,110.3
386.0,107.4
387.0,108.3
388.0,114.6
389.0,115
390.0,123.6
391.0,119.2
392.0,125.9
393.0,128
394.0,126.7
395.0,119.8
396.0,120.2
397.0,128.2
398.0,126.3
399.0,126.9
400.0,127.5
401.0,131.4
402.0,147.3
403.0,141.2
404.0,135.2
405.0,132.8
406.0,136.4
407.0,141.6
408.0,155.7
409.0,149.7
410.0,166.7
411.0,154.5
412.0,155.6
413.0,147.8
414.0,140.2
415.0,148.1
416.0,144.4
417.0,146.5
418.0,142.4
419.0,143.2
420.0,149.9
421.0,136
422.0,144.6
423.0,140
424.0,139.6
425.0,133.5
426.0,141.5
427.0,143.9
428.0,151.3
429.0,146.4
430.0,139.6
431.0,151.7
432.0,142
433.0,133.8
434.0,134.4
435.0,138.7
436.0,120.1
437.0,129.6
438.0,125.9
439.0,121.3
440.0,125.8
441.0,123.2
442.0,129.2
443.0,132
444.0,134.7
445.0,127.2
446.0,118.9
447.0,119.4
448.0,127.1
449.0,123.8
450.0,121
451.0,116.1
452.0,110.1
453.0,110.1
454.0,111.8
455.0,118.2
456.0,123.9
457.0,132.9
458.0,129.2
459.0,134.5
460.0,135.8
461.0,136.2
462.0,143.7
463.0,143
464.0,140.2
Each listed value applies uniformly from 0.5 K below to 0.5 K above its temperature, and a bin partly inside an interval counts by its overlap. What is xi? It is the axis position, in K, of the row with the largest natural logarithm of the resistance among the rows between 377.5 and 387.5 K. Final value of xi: 385.0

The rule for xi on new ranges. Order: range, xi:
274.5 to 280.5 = 275.0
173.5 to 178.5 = 177.0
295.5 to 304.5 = 304.0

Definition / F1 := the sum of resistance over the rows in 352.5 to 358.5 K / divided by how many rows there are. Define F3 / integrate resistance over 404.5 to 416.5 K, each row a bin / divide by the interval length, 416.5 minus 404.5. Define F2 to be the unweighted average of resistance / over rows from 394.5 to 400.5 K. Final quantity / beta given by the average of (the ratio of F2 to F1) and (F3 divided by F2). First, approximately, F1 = 89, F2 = 125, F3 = 148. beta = 1.29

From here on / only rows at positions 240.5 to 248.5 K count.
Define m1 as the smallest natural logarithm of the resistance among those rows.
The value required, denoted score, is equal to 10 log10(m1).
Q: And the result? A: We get 6.09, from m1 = 4.1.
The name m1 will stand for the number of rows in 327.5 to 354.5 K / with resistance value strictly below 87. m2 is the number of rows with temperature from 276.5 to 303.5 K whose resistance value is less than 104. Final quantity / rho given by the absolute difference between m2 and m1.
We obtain 16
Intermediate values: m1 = 11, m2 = 27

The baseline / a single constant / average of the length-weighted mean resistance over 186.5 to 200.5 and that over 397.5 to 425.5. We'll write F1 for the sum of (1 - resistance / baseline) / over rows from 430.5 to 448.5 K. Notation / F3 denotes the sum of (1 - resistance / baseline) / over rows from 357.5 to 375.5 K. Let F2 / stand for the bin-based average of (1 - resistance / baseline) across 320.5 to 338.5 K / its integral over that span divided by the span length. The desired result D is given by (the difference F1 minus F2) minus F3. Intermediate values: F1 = -7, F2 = 0.00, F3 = -0.4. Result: -6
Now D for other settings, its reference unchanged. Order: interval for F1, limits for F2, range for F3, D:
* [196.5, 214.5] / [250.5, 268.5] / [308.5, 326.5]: 6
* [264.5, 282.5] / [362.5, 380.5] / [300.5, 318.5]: 3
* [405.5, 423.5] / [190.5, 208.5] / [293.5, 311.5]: -18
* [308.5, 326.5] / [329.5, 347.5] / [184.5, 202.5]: -7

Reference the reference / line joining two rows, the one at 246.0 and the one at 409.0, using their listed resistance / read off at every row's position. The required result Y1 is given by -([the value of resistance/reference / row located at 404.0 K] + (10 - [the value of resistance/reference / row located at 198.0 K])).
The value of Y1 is -9.39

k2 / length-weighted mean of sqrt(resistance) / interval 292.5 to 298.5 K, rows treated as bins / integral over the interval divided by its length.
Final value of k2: 6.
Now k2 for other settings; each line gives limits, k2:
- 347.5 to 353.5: 9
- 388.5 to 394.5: 11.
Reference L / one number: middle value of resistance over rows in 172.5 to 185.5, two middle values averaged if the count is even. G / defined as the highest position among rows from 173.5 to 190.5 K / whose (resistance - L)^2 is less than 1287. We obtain 190.0 K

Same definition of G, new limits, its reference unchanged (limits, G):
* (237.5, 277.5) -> 277.0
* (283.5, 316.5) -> 315.0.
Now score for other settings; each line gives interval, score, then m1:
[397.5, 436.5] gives 6.80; 4.8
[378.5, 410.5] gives 6.55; 4.5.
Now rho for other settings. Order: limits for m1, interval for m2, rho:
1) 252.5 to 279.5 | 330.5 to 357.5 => 0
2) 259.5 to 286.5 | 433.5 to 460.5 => 27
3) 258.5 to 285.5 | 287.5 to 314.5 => 0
